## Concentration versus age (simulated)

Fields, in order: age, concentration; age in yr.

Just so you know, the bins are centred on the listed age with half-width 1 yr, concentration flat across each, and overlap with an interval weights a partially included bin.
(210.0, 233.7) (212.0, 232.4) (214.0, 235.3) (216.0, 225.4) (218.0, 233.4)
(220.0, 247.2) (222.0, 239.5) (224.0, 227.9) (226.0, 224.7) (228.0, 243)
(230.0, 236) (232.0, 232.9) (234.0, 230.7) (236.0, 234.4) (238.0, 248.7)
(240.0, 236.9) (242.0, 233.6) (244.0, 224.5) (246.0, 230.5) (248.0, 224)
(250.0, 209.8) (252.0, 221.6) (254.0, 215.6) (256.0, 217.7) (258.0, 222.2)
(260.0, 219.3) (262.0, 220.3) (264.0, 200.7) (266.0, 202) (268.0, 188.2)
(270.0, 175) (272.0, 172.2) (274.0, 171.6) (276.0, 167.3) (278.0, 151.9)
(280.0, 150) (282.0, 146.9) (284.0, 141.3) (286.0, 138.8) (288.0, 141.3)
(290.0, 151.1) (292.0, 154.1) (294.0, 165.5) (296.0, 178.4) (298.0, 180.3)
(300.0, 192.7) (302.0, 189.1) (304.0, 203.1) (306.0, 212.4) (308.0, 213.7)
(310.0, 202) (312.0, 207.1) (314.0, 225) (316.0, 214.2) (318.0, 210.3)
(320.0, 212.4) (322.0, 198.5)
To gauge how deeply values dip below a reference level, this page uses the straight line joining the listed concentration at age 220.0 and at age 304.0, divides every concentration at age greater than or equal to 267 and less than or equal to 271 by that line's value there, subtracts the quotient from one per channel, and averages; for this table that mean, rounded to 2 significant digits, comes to 0.18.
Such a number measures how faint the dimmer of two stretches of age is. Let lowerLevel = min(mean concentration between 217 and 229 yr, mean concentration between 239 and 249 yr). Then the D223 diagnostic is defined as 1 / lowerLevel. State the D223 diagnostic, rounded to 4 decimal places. 0.0043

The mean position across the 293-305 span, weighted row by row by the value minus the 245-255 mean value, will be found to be 297.9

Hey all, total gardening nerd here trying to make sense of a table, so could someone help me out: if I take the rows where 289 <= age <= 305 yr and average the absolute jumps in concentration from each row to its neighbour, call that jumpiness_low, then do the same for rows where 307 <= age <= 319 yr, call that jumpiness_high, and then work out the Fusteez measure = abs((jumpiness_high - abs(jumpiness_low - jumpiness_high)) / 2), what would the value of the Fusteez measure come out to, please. 4.2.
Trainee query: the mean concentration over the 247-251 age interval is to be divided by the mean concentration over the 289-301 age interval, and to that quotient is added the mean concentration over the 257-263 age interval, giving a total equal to 222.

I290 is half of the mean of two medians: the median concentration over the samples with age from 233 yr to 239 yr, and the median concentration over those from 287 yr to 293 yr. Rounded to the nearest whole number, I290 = 96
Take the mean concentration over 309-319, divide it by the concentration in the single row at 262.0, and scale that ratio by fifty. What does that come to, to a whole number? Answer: 48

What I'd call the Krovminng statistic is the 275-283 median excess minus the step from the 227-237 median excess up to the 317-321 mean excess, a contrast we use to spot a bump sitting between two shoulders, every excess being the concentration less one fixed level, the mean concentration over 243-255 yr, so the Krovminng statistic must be -47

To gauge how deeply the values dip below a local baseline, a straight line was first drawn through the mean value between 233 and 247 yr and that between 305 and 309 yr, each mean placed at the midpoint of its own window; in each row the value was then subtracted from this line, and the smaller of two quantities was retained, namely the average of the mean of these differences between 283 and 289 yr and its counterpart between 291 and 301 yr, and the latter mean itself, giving 42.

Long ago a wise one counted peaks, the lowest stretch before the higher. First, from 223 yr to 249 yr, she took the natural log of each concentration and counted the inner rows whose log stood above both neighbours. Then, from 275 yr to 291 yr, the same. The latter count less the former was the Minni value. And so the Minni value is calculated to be -3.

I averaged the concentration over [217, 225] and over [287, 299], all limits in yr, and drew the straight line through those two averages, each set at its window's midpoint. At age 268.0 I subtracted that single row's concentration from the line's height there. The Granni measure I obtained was 0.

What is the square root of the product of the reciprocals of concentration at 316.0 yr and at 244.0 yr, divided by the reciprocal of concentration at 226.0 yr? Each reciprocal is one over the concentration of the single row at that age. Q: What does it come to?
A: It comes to 1.02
